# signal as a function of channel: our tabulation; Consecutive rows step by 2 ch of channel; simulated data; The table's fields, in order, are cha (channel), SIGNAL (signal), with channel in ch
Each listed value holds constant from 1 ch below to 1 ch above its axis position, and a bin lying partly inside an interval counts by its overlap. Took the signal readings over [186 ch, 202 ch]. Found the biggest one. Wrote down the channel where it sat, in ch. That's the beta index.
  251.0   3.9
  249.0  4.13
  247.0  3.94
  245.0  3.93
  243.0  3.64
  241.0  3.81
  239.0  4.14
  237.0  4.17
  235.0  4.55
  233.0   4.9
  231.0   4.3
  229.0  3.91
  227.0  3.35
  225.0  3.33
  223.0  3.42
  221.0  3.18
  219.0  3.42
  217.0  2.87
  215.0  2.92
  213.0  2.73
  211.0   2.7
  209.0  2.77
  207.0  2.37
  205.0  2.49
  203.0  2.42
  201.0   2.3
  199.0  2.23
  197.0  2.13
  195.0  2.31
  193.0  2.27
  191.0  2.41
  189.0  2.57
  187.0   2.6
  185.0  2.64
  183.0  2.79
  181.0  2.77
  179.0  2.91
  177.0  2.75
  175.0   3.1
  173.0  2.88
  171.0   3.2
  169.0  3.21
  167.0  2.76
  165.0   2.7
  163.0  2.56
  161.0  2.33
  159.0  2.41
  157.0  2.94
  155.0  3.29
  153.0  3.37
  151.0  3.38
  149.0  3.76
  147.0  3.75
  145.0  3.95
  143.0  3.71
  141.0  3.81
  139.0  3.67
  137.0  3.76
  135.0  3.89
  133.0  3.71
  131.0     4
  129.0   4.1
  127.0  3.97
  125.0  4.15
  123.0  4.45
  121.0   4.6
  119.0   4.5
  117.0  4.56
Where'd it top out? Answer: 187.0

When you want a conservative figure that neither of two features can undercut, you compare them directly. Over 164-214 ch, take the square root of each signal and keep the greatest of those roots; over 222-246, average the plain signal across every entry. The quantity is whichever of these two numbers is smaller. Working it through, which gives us 1.79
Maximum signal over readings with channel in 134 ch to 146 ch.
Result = 3.95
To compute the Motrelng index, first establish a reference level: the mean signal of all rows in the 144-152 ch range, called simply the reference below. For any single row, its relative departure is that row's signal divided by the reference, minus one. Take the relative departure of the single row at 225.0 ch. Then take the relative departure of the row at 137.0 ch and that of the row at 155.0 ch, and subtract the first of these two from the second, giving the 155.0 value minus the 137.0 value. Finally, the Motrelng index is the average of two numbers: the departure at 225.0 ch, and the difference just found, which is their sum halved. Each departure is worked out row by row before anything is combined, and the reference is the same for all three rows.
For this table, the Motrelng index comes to -0.11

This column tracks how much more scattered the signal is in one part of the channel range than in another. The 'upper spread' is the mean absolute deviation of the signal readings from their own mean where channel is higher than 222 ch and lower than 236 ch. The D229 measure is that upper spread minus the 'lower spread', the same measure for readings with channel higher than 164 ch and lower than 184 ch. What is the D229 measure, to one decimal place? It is 0.4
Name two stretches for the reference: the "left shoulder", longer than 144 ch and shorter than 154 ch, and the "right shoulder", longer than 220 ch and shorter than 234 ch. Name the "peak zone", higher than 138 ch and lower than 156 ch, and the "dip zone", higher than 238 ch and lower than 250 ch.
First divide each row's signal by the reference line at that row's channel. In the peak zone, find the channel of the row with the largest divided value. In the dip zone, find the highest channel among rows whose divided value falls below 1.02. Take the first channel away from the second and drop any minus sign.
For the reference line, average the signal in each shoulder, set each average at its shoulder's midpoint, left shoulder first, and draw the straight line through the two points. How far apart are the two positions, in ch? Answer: 98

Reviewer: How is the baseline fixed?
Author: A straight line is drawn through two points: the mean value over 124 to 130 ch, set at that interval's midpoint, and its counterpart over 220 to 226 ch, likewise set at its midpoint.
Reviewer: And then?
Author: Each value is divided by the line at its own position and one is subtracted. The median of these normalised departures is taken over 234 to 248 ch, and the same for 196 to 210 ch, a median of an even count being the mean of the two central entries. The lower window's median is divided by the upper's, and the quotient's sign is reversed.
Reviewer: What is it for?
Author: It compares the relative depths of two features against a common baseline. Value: 1.2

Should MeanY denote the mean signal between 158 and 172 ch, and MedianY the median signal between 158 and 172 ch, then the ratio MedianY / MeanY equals 0.99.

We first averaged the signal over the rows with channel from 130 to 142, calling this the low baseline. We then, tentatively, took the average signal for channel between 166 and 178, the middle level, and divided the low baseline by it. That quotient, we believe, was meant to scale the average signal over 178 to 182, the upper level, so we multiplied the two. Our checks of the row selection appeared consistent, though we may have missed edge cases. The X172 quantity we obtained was 3.6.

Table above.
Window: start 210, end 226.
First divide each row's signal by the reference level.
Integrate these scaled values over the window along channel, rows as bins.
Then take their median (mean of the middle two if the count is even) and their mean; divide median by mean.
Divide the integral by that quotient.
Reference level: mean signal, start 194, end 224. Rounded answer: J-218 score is 18.4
